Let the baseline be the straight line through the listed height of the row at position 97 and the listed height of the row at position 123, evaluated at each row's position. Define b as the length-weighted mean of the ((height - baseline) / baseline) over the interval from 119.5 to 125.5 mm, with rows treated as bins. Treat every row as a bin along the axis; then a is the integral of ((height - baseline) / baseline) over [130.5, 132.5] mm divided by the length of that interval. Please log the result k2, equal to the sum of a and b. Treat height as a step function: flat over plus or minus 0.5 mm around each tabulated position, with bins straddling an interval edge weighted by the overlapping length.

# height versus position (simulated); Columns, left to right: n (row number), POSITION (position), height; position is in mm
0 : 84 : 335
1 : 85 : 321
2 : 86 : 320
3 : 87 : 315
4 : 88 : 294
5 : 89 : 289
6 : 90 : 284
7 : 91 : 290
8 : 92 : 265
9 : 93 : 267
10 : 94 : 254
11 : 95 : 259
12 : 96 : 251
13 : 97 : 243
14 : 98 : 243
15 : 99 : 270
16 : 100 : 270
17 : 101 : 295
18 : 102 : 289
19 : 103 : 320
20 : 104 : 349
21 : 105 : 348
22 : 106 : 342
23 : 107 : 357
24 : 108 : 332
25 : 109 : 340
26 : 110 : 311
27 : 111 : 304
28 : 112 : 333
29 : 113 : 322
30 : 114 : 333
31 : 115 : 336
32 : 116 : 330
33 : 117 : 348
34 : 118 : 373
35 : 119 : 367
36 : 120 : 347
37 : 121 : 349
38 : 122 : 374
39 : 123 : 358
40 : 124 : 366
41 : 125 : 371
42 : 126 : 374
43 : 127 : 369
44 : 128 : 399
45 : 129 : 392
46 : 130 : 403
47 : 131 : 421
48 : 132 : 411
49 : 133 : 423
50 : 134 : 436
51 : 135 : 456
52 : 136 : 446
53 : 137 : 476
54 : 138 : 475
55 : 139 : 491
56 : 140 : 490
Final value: 0.07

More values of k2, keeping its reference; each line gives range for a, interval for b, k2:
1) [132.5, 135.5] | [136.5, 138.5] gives 0.20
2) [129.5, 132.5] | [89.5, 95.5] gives 0.26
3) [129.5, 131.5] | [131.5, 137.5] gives 0.13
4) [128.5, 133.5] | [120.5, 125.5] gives 0.06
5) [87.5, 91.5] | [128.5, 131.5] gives 0.42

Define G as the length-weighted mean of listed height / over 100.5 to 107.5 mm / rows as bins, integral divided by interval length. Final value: 329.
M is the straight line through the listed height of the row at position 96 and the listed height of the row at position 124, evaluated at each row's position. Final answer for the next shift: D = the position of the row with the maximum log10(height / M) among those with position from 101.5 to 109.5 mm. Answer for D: 104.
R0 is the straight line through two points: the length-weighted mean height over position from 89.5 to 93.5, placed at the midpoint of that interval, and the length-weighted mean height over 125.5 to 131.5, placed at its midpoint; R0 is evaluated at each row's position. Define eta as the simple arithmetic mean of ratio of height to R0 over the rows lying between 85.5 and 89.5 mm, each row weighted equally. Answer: 1.15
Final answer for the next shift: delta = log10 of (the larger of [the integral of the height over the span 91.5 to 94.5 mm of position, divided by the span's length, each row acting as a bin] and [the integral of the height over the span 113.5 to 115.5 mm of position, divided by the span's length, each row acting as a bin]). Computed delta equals 2.52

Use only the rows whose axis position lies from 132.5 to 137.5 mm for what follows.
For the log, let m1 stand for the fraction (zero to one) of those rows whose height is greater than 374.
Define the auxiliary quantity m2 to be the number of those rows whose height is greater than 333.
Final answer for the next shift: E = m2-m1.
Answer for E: 4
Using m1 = 1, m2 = 5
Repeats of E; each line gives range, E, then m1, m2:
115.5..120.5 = 4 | 0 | 4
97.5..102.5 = 0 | 0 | 0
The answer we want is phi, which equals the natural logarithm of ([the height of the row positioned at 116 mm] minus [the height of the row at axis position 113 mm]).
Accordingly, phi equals 2.1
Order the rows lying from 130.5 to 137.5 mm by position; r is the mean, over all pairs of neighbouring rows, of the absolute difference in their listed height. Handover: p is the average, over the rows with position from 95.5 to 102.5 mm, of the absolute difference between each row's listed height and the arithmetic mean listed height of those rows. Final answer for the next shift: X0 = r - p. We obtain -1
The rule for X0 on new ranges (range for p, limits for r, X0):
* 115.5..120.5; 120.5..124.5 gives 3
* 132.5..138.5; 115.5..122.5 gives -1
